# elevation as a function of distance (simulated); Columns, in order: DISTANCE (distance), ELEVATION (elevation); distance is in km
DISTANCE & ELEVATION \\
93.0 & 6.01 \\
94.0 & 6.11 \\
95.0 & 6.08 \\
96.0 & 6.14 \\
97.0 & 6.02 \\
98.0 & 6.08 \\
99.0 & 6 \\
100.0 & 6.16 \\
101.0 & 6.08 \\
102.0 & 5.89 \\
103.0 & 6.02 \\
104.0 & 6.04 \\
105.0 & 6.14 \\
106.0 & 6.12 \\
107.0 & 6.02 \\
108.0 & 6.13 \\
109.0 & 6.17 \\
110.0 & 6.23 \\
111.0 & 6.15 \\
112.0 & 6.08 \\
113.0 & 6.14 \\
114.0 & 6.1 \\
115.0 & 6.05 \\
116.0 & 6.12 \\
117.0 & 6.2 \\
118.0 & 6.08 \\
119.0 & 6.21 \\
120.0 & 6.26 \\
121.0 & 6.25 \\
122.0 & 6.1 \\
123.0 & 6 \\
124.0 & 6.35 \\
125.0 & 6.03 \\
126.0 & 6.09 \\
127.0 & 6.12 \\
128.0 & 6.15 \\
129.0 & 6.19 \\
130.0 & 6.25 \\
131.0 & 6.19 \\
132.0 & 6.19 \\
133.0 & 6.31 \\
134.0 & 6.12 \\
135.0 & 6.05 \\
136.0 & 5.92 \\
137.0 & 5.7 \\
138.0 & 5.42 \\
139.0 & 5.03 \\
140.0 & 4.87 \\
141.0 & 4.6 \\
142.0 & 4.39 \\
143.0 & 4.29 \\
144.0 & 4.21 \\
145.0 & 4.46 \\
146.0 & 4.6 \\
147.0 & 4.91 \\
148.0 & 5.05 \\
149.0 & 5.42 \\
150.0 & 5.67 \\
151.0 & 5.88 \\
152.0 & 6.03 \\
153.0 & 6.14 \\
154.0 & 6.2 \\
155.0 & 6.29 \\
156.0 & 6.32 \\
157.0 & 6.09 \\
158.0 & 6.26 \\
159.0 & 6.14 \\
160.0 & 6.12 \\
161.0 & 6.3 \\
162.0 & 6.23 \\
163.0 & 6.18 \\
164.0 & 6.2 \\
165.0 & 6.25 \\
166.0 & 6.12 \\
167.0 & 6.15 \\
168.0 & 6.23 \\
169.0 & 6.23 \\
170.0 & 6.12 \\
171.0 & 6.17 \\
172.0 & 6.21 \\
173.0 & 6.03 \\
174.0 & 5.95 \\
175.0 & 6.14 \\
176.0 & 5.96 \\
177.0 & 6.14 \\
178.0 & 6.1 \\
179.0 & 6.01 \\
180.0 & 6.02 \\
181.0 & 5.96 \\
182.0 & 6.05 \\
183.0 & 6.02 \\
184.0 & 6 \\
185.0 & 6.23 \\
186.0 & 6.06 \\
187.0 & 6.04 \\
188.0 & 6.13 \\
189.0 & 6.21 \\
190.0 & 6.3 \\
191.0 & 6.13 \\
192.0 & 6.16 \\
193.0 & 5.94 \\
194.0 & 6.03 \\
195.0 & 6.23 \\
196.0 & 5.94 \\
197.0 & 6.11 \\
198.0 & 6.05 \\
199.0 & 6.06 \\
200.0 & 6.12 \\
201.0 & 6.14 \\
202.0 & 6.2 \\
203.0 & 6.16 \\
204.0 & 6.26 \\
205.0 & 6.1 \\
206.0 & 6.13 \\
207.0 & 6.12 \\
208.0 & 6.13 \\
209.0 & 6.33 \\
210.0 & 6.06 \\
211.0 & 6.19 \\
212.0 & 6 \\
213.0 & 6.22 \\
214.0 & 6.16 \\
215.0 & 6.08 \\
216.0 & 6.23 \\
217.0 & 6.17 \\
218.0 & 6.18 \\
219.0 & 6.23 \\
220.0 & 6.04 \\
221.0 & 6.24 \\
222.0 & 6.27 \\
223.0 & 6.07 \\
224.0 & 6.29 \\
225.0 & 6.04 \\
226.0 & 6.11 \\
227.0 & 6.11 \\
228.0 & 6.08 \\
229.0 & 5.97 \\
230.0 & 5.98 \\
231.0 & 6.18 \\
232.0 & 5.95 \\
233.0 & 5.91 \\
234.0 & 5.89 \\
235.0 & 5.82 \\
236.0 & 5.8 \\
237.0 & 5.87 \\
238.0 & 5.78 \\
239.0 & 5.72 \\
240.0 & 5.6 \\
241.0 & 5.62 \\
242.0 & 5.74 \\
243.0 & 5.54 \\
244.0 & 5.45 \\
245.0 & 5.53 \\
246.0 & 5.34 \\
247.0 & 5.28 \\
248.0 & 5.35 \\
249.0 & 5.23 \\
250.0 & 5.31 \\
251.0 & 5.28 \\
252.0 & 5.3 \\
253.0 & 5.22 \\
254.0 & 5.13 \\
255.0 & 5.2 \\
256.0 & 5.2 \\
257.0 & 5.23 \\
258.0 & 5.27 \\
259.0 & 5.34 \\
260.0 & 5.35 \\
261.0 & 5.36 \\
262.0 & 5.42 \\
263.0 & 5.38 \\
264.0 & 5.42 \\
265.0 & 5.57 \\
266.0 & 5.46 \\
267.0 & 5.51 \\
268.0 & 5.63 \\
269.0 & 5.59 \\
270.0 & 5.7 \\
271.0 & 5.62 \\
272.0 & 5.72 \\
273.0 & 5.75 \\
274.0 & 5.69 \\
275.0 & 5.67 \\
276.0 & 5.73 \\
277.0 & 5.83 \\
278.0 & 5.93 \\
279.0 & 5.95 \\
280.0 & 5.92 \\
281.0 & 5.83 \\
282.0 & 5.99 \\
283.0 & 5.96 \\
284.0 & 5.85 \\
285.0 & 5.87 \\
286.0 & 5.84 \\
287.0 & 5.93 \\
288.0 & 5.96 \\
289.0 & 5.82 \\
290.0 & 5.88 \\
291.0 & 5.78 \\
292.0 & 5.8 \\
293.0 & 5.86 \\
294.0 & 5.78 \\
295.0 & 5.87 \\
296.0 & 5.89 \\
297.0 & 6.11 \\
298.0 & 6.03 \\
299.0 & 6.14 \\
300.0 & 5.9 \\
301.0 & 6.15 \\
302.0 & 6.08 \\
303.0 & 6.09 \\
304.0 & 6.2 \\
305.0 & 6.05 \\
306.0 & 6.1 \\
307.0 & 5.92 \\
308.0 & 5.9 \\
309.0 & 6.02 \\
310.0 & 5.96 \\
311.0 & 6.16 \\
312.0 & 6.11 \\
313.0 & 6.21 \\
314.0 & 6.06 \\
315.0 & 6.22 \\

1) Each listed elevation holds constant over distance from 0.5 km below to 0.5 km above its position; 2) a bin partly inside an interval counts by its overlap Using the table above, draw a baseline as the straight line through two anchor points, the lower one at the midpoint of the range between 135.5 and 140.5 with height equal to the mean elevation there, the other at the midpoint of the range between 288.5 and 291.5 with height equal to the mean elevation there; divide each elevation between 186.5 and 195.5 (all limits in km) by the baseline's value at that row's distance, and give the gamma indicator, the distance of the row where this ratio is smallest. 193.0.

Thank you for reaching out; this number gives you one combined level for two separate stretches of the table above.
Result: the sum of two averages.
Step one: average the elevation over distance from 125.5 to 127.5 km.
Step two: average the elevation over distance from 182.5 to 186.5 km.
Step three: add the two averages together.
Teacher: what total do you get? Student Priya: 12.18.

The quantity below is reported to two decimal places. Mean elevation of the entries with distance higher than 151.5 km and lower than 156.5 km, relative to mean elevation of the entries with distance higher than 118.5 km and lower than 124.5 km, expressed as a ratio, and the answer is 1.00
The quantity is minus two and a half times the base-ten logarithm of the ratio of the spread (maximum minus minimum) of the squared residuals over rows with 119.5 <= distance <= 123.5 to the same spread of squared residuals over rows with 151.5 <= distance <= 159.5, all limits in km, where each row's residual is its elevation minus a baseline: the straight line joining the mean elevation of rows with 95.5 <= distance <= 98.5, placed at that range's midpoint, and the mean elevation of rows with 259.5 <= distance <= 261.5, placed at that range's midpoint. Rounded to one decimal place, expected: 1.1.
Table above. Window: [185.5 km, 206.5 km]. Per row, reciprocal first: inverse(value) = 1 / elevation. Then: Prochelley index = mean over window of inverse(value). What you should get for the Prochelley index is 0.163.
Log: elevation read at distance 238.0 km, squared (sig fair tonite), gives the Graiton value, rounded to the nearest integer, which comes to 33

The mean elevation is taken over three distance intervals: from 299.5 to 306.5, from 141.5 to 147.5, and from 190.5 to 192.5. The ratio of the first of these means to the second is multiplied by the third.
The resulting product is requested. 8.35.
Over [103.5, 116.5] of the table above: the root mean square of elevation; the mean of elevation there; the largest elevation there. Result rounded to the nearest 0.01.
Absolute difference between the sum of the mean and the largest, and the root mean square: 6.23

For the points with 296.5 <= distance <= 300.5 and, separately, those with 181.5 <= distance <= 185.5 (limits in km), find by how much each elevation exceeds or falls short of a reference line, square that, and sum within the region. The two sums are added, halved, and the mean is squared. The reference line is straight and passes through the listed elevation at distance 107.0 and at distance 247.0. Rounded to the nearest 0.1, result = 6.8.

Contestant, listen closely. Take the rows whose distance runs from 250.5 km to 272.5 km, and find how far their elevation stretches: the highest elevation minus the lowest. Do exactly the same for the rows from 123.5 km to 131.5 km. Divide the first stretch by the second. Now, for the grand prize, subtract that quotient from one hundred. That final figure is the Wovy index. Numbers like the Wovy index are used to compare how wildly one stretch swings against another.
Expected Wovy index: 98.2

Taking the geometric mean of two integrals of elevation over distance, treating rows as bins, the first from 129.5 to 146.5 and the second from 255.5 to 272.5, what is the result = 92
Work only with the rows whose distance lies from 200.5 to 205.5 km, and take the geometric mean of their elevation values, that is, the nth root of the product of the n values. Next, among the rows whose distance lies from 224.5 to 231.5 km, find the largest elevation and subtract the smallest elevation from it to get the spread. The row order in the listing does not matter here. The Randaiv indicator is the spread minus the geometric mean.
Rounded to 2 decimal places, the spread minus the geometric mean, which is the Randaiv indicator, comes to -5.96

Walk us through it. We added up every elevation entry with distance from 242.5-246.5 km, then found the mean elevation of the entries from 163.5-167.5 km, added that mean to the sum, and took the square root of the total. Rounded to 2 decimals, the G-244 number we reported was 5.30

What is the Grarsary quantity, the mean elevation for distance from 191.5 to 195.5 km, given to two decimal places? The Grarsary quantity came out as 6.09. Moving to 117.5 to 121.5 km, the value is 6.20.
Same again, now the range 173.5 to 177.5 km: 6.05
